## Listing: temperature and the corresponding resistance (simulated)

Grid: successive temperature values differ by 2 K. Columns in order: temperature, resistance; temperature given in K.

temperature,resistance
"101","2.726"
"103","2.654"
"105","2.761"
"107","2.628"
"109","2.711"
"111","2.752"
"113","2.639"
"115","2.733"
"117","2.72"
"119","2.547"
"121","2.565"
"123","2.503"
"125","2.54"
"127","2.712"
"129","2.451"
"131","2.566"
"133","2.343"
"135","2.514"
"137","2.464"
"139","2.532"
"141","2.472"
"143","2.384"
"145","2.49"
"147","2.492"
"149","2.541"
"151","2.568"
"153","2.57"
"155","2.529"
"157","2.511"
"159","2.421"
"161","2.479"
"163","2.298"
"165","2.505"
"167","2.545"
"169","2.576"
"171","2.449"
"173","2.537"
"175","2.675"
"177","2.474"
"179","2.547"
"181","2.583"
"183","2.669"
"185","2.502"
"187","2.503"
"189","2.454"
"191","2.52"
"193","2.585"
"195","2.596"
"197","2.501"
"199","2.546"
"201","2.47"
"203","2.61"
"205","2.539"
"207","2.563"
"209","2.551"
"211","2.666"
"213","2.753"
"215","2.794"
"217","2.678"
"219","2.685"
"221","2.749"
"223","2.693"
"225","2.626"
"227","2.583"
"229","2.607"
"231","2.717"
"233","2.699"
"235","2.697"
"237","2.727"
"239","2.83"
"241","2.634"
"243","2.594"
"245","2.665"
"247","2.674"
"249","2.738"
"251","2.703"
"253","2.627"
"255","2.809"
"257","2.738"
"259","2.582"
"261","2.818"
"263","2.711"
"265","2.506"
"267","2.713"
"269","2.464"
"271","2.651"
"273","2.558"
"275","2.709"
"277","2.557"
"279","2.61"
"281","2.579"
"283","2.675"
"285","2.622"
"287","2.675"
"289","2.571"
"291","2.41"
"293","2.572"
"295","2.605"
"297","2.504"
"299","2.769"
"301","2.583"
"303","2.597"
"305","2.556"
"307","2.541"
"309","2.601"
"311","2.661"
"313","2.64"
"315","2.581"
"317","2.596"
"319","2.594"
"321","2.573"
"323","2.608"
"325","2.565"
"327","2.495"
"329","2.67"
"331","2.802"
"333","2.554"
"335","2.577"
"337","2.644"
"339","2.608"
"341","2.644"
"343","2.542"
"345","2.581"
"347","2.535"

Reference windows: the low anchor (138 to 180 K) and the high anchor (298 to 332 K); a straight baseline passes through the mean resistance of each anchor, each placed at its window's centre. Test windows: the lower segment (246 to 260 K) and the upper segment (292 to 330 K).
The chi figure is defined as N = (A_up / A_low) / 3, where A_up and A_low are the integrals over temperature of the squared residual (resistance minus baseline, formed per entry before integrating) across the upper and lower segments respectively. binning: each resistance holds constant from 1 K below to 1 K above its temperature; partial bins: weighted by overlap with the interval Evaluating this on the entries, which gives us 0.17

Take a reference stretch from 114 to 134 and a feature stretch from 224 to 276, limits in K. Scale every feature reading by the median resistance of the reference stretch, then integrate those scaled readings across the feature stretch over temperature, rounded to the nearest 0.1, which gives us 54.3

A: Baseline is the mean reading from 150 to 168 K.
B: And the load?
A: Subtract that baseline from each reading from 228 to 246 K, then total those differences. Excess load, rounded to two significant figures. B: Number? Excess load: 1.7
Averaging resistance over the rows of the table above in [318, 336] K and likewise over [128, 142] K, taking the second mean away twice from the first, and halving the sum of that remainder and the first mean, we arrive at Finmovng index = 0.13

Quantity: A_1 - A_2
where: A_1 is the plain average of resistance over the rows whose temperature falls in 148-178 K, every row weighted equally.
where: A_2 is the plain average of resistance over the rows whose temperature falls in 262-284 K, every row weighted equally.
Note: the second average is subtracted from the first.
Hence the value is -0.10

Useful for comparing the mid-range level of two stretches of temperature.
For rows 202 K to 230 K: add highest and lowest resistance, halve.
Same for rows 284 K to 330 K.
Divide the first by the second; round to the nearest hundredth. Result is 1.03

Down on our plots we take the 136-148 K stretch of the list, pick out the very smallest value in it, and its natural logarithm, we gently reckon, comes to 0.869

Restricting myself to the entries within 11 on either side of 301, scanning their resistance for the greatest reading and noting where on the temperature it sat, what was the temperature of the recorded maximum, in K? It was 299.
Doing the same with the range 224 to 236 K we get 231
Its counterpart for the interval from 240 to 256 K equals 255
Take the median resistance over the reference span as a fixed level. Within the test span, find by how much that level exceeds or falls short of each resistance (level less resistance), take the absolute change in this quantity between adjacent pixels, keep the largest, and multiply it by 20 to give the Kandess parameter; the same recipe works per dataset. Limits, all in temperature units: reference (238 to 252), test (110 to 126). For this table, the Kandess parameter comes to 3.5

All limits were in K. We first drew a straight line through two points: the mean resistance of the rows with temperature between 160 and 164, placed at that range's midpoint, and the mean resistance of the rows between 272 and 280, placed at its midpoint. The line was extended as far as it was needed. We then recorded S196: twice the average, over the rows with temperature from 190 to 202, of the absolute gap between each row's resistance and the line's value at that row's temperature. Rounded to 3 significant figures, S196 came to 0.164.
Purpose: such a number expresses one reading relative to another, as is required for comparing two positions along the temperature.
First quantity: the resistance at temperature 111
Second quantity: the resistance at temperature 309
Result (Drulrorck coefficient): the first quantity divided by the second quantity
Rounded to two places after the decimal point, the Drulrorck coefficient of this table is 1.06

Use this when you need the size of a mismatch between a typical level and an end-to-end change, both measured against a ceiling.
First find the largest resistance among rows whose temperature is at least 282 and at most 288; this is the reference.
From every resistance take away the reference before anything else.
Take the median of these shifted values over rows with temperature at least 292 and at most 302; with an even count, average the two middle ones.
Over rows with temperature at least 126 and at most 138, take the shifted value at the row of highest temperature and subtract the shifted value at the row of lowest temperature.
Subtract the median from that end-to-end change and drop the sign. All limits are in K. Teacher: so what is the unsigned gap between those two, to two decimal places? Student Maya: 0.16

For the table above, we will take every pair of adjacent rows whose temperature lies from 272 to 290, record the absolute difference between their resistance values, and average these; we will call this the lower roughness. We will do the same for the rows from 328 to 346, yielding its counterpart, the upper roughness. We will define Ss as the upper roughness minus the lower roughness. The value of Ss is 0.00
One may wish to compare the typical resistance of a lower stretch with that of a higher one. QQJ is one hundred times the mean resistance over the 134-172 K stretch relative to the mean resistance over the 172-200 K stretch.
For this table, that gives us 98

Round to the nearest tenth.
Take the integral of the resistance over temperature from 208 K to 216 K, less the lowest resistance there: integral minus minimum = 19.0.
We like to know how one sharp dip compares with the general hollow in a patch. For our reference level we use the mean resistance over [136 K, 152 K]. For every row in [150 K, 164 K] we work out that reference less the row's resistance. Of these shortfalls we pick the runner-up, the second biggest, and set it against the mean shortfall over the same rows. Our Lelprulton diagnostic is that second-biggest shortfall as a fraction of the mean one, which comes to 6.8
